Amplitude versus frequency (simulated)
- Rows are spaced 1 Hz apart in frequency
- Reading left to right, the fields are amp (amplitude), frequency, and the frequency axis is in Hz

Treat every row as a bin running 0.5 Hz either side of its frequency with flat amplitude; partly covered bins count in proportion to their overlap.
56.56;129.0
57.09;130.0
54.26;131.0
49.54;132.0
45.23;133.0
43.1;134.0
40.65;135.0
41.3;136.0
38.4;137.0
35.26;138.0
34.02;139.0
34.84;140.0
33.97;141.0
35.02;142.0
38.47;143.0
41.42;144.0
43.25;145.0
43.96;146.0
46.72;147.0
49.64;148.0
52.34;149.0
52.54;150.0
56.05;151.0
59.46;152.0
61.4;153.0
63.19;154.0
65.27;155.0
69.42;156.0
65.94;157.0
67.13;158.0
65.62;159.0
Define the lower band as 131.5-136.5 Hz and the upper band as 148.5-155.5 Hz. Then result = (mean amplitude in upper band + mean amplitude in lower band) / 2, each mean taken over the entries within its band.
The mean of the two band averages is 51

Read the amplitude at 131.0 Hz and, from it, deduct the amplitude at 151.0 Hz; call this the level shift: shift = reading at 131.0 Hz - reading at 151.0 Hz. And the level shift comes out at -2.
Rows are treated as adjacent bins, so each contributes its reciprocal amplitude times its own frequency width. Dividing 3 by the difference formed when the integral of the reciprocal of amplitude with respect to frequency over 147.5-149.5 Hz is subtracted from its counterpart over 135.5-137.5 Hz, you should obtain 273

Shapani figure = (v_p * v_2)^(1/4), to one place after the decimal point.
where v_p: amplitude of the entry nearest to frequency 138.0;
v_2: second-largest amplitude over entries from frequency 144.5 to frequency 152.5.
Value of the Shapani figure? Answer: 6.7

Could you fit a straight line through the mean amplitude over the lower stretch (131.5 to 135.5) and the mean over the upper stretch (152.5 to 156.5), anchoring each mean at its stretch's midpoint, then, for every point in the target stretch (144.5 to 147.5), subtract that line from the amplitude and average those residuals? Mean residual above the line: -12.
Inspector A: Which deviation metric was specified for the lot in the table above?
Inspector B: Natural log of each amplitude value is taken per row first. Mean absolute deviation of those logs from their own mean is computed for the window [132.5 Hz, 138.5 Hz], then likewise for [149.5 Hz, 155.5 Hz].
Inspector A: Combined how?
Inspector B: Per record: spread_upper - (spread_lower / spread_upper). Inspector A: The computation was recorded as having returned -1.0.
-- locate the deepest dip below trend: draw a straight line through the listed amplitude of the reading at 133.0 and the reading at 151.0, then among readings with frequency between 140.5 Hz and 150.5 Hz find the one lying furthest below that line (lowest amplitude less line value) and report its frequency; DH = 141.0 Hz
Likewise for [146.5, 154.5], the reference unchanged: 147.0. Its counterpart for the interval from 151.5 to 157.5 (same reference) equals 152.0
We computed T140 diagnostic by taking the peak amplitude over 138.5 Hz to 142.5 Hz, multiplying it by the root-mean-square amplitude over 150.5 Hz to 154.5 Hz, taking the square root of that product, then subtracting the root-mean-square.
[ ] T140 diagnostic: -14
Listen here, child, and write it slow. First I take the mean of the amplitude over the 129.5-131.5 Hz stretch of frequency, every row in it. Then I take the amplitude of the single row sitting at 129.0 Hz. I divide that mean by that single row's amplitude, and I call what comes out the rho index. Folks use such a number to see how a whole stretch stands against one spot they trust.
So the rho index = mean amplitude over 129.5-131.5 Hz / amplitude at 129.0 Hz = 0.98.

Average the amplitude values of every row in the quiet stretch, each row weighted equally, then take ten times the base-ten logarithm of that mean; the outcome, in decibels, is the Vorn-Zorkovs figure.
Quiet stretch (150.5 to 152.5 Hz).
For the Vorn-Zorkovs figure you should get 17.6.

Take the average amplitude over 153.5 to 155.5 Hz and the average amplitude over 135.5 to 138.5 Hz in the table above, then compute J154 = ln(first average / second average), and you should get 0.52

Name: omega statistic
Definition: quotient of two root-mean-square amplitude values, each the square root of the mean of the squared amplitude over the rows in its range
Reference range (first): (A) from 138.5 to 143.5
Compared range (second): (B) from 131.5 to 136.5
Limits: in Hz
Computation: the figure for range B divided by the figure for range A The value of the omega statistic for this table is 1.2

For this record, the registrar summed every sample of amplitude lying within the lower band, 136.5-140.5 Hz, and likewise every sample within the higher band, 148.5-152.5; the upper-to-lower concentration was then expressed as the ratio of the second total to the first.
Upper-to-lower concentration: 1.5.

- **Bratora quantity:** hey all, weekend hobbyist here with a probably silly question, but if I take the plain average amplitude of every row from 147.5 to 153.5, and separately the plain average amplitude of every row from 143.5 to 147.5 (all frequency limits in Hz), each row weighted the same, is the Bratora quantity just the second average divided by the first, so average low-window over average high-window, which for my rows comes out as 0.79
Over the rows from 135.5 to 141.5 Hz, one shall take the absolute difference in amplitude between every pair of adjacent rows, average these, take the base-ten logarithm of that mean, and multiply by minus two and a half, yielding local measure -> -0.6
